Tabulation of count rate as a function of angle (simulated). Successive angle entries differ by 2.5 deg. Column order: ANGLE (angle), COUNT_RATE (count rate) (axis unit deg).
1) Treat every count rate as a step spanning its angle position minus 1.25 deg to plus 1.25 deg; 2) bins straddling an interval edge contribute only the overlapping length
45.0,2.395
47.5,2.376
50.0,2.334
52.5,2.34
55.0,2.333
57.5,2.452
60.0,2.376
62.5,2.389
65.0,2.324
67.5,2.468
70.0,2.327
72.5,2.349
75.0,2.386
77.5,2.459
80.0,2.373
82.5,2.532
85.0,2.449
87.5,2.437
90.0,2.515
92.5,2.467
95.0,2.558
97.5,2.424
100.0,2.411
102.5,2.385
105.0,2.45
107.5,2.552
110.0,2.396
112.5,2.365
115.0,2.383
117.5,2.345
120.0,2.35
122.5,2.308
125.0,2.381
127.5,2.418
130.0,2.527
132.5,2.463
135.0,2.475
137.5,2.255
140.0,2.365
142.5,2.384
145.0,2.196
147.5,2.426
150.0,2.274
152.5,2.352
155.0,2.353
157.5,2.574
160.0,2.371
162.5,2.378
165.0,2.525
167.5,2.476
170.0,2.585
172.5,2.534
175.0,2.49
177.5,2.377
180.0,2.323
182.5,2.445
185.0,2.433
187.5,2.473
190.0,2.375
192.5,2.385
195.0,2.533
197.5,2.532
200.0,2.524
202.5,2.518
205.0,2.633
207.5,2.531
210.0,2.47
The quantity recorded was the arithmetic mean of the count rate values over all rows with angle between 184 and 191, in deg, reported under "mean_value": 2.43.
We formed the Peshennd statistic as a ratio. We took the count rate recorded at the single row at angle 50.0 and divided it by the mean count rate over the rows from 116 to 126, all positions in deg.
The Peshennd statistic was 0.99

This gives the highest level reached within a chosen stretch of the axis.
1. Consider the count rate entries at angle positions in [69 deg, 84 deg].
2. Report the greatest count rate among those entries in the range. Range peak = 2.532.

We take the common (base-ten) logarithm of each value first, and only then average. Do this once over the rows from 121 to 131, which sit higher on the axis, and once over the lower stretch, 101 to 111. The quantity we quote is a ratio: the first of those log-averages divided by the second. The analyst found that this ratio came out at 0.98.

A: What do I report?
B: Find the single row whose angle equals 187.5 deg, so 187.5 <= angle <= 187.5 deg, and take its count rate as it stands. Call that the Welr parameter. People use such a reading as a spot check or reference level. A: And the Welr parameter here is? 2.473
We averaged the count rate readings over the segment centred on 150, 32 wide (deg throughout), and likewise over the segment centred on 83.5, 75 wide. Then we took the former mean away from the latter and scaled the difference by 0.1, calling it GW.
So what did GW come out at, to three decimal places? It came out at 0.003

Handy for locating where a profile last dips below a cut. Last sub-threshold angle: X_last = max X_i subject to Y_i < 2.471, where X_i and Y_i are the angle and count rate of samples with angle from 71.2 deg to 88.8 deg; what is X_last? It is 87.5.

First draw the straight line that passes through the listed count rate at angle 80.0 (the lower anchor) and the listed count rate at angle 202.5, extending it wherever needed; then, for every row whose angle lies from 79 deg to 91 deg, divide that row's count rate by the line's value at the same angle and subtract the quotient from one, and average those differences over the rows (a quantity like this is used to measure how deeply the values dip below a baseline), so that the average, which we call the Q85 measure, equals -0.03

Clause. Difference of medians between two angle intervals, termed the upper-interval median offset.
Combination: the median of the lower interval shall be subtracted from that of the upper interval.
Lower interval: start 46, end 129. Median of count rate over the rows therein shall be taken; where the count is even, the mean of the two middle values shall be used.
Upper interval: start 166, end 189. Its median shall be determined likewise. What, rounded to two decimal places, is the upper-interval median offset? 0.09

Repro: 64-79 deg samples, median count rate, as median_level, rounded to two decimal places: 2.37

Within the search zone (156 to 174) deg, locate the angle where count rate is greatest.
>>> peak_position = 170.0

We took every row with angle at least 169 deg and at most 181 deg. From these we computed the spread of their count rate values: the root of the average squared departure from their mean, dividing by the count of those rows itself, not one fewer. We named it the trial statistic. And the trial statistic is 0.098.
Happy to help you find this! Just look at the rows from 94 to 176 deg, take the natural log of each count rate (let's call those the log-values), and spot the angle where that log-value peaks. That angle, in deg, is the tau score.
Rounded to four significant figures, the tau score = 170.0 deg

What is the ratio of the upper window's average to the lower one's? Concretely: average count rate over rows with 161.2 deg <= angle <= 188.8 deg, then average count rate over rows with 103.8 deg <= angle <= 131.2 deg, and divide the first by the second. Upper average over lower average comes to 1.021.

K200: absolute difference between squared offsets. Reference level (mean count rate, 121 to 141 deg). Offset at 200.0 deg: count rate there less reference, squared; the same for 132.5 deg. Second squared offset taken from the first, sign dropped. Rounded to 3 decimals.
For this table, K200 0.012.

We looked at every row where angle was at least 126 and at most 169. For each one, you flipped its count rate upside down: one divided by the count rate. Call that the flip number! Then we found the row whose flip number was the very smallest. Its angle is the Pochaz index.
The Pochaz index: 157.5 deg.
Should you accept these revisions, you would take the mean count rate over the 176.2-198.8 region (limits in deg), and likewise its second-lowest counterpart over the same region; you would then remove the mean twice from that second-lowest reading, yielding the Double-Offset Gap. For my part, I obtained -2.49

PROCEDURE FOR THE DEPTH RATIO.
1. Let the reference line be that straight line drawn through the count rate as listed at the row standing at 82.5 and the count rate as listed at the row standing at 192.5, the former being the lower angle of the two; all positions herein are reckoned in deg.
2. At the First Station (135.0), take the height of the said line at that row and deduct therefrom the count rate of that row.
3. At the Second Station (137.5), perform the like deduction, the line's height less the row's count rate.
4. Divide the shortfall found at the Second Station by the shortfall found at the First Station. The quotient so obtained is -15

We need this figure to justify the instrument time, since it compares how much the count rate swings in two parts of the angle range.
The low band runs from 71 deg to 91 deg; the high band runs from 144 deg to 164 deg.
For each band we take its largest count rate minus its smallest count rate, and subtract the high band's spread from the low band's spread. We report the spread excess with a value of -0.195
